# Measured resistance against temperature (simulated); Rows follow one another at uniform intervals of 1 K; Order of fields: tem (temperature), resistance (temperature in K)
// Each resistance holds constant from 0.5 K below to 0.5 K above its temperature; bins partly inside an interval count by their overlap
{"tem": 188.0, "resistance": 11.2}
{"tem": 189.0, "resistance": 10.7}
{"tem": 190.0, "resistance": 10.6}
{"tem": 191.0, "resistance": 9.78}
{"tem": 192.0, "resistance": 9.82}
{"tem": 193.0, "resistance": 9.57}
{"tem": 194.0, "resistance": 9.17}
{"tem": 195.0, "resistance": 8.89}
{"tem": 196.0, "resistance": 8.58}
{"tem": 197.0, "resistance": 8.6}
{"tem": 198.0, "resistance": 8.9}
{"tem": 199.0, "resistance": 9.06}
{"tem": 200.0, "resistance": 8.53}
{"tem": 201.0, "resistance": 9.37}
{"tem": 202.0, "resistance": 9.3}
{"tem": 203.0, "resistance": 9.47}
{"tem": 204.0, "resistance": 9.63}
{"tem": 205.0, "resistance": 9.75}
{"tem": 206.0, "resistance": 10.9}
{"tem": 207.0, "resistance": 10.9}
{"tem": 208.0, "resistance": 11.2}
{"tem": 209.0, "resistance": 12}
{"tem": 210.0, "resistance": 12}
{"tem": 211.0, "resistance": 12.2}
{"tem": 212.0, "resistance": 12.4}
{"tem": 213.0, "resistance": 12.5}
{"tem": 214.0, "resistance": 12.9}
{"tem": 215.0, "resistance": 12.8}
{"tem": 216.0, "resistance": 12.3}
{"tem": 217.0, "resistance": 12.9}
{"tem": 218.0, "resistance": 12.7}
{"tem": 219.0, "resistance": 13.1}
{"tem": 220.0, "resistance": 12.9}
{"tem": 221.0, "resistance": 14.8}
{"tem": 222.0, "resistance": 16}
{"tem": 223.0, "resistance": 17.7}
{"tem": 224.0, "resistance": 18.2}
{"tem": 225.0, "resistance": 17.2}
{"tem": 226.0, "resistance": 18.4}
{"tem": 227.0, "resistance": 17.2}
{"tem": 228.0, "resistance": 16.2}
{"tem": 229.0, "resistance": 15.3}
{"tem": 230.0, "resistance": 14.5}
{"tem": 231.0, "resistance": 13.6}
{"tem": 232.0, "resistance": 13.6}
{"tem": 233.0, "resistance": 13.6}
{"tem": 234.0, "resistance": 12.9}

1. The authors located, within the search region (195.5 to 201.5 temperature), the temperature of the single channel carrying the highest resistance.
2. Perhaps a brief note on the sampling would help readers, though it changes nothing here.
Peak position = 201.0 K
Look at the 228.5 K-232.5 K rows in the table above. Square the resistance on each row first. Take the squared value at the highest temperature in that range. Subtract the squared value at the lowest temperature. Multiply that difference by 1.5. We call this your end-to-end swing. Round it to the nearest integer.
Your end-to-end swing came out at -74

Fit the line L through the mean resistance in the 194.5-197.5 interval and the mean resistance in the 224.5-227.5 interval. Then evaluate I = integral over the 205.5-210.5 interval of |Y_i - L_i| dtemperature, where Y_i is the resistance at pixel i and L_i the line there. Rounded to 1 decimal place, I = 4.3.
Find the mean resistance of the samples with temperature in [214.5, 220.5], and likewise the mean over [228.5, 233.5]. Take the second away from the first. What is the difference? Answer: -1.3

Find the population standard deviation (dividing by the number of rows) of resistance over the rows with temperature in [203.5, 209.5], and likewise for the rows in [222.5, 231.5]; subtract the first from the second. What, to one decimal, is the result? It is 0.8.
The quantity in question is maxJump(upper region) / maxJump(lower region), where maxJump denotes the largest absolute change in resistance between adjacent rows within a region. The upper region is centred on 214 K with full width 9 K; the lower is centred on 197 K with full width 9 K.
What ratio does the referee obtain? 0.7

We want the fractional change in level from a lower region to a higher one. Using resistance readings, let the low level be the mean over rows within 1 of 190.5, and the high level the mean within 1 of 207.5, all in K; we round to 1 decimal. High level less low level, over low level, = 0.1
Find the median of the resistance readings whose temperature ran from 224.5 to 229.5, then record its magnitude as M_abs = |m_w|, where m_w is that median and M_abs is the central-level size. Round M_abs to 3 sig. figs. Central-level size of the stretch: 17.2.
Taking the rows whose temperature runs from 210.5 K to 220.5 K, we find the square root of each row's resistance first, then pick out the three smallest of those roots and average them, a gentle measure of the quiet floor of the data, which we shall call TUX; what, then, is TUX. 3.5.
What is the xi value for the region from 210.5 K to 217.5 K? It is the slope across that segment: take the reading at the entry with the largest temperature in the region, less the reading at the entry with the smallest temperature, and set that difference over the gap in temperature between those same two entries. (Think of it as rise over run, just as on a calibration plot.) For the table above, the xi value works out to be 0.1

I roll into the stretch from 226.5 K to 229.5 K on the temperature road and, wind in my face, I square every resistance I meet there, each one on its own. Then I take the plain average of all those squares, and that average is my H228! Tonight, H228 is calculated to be 264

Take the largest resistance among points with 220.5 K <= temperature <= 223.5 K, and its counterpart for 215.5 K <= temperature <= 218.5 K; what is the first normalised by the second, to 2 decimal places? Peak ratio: 1.37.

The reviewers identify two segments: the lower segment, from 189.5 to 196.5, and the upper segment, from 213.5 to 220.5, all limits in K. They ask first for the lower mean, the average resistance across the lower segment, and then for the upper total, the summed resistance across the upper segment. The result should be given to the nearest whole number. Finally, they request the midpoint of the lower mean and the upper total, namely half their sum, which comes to 50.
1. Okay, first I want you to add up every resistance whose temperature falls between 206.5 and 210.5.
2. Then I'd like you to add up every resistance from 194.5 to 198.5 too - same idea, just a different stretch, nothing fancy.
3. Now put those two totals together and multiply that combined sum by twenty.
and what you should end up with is 1621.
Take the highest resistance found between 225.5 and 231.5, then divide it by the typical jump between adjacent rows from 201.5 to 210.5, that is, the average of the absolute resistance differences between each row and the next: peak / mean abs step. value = 55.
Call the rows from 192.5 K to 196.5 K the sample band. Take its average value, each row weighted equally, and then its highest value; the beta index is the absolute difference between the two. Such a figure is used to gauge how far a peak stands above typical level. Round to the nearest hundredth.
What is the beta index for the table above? 0.52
